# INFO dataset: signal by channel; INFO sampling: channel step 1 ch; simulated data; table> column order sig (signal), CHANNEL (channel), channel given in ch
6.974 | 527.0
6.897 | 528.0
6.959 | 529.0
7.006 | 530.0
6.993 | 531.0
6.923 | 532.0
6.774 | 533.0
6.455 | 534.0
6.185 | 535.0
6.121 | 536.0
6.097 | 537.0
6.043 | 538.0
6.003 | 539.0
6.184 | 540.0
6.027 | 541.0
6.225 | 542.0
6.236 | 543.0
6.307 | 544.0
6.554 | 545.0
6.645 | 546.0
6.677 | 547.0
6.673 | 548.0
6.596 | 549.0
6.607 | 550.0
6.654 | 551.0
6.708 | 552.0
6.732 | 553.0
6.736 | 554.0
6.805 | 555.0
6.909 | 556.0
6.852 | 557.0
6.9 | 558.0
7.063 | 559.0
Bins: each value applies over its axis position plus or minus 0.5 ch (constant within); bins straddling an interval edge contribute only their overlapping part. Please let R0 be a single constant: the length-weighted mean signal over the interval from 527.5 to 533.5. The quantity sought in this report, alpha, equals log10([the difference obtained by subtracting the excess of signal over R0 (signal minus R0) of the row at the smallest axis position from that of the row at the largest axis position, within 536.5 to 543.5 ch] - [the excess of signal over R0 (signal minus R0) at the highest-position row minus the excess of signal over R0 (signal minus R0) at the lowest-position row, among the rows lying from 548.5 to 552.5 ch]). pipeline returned -1.57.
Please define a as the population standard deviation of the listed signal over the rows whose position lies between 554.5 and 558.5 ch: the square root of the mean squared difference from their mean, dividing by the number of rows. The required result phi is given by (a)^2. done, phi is 0.0017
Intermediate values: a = 0.042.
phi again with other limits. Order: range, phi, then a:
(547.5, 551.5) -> 0.0010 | 0.032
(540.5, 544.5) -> 0.0108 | 0.104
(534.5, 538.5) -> 0.0026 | 0.051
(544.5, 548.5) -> 0.0025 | 0.050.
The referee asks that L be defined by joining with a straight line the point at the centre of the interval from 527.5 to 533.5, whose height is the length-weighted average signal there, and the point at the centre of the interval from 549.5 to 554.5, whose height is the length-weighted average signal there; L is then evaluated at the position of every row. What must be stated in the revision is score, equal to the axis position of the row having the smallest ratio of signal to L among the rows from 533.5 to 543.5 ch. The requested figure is 539.0 ch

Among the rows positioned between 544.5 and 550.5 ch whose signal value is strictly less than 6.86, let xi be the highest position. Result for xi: 550.0 ch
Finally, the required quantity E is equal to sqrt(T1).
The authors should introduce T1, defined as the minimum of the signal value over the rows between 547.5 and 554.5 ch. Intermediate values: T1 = 6.596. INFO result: 2.57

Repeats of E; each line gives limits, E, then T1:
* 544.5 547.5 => 2.56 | 6.554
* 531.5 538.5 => 2.46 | 6.043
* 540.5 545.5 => 2.45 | 6.027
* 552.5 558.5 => 2.59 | 6.732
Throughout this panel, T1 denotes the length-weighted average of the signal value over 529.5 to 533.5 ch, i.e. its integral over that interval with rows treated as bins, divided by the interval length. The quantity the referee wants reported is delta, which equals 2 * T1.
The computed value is 13.8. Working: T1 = 6.9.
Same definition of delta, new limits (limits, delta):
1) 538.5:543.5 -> 12.3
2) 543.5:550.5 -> 13.2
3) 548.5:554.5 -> 13.3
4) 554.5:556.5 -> 13.7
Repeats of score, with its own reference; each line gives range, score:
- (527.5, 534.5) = 534.0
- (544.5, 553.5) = 545.0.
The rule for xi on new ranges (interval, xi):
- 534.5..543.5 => 543.0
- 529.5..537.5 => 537.0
